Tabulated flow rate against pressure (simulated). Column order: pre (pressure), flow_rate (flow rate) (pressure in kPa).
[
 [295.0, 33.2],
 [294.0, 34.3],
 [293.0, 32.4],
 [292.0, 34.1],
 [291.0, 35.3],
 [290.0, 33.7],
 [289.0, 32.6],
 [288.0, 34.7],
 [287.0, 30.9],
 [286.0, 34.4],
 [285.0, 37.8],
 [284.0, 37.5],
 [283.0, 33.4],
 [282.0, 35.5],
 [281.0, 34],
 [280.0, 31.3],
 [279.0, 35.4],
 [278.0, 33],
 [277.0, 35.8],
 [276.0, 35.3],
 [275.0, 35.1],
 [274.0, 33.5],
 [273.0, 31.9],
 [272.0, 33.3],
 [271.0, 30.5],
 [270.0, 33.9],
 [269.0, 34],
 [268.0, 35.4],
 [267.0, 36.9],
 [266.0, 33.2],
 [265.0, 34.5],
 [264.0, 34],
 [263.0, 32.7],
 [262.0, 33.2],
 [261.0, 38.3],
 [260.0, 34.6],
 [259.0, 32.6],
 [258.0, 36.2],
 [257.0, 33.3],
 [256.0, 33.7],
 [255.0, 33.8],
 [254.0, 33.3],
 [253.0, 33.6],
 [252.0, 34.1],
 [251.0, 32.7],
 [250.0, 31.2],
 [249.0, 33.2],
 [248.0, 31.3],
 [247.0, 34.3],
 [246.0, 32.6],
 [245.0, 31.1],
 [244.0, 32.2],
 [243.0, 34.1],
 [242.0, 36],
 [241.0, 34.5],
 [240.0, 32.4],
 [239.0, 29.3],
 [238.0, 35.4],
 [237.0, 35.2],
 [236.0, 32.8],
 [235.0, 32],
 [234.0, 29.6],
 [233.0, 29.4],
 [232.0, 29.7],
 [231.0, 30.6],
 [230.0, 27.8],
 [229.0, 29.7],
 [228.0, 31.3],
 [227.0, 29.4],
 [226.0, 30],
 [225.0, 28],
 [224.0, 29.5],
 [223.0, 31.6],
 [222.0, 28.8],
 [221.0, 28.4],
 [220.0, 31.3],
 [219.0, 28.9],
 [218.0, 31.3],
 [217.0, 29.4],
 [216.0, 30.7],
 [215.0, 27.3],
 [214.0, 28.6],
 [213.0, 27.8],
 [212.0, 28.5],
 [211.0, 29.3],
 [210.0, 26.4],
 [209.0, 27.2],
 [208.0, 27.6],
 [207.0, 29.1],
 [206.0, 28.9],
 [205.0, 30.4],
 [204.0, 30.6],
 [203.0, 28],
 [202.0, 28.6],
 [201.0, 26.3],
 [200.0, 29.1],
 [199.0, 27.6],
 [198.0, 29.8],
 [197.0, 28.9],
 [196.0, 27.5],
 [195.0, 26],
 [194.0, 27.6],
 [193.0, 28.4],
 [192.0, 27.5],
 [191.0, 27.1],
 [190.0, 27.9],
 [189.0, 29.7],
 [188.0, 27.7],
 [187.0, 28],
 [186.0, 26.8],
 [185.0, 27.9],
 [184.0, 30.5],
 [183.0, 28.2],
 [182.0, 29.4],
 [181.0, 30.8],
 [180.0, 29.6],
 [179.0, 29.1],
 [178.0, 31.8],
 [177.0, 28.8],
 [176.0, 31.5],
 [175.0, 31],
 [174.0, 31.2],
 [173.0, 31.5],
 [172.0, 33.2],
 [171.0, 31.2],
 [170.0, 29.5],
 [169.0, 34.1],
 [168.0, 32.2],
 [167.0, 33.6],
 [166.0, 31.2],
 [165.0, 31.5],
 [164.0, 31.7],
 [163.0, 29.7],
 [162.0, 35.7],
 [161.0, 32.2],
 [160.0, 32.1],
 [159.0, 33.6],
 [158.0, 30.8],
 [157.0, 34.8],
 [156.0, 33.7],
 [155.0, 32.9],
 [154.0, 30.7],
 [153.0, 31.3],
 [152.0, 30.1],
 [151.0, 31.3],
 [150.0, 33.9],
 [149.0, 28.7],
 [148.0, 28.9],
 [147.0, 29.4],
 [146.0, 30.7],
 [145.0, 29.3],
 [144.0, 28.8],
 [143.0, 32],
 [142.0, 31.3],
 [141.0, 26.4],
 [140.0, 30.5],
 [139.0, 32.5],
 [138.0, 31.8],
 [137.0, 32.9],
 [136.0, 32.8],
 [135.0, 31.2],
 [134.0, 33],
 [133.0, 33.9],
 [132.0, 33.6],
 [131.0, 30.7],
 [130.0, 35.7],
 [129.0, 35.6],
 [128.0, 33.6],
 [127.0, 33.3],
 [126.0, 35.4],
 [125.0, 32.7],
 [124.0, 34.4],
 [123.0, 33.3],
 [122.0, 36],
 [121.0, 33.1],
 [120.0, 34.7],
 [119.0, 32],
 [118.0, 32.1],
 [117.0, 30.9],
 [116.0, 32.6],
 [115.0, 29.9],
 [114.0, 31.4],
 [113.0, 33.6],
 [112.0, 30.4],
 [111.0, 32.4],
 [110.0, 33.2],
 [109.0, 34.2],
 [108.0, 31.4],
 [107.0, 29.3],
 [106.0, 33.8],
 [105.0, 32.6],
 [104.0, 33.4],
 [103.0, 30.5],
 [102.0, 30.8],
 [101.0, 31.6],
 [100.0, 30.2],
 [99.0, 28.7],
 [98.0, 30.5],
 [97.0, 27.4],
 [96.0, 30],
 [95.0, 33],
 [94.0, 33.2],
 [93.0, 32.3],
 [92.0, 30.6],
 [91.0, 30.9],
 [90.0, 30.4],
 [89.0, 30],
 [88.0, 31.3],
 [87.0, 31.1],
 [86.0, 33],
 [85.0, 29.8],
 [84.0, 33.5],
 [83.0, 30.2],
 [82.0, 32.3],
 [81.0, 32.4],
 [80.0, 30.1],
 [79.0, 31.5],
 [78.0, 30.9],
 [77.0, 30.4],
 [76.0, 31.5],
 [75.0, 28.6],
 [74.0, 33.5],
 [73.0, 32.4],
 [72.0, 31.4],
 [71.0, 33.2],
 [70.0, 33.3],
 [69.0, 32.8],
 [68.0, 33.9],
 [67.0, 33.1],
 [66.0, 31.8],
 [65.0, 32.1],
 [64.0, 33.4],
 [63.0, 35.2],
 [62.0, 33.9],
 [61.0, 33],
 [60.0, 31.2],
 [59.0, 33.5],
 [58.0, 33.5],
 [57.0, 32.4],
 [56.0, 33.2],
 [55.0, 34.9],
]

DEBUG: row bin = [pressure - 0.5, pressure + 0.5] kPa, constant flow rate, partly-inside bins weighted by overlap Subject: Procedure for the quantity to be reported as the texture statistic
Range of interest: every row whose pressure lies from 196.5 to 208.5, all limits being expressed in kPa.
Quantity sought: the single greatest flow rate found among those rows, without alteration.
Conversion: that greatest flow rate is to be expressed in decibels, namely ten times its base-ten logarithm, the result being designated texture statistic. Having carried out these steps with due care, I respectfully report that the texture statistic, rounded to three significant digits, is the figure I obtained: 14.9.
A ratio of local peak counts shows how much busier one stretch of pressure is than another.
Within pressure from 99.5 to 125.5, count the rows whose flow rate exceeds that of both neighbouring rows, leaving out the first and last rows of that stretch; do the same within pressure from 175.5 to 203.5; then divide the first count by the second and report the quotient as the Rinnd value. 1.1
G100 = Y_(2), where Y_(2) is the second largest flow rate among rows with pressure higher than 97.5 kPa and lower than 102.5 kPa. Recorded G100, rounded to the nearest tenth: 30.8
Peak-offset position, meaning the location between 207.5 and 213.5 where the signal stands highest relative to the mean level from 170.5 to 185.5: 211.0 kPa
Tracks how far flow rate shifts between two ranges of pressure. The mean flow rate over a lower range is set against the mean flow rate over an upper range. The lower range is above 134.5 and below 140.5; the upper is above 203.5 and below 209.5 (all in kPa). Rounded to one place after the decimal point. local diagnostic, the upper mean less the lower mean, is -3.0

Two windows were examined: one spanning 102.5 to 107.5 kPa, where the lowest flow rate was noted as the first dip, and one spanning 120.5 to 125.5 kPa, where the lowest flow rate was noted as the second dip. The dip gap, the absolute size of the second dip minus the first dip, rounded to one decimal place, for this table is 3.4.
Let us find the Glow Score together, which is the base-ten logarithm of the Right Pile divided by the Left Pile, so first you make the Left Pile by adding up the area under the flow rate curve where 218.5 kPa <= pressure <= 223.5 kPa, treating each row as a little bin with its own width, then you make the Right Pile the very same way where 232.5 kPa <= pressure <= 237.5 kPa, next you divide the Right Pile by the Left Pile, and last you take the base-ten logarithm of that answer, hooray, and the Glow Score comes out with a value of 0.03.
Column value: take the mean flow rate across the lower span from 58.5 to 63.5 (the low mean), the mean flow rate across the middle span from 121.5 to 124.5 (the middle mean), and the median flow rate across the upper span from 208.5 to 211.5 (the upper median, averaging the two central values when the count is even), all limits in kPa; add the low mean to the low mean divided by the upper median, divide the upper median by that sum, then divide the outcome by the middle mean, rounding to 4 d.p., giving 0.0228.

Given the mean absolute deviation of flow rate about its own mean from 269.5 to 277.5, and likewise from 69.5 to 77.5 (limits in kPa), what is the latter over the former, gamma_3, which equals 1.0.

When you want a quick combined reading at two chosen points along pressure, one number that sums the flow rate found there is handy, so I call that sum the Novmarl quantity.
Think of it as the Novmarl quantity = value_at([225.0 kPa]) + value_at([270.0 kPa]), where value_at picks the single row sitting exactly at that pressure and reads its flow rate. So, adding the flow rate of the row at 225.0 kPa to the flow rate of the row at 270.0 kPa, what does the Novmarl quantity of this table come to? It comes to 61.9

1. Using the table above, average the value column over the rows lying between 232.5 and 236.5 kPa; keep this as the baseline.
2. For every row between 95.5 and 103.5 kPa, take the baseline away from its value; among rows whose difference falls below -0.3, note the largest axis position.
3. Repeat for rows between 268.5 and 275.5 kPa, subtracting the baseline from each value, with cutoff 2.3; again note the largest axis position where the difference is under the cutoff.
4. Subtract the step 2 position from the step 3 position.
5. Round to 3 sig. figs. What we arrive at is 170 kPa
